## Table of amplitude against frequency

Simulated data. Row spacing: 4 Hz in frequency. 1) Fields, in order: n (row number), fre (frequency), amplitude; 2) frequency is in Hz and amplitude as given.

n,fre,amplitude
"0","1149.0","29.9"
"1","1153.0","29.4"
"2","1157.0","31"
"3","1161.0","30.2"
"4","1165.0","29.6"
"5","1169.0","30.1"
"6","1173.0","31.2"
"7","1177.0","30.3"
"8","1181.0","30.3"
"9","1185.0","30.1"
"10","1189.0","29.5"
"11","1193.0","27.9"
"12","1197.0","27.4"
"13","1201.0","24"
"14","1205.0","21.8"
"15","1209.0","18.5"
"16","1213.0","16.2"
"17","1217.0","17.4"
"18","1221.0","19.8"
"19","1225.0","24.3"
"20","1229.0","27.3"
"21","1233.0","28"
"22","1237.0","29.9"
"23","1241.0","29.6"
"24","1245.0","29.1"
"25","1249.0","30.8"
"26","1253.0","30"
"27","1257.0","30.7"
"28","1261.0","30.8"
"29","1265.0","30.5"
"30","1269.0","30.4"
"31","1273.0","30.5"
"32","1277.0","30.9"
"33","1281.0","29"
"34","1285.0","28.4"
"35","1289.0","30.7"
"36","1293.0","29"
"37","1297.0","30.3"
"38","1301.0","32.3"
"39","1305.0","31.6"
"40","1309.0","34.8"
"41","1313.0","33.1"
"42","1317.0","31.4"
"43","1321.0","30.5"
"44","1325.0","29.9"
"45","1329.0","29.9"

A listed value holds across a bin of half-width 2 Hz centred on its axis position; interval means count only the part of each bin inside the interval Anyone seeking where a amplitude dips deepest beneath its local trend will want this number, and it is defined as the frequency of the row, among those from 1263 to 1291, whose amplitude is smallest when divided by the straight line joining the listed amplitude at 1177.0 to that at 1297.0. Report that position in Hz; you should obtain 1285.0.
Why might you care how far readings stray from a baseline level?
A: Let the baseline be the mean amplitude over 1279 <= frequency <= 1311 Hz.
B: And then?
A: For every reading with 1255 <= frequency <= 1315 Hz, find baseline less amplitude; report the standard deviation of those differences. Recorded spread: 1.6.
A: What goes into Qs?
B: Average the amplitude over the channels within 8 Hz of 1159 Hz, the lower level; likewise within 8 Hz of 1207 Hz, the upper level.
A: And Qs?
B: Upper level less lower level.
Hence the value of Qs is -10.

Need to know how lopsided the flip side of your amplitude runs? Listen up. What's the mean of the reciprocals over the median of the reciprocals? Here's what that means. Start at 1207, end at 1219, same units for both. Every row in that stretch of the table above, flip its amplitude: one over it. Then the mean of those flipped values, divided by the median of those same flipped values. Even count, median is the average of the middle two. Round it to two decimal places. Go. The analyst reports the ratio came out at 1.00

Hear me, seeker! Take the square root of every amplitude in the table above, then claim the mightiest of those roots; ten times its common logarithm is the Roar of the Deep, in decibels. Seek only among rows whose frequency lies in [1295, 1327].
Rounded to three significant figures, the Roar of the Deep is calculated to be 7.71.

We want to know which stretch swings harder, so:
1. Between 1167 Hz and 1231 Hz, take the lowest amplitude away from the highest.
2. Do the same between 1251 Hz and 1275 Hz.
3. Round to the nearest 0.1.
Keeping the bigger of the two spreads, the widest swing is 15.0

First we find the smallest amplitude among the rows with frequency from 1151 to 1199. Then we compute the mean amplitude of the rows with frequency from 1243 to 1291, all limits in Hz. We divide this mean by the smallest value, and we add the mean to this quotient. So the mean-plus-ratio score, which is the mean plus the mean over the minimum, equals 31.3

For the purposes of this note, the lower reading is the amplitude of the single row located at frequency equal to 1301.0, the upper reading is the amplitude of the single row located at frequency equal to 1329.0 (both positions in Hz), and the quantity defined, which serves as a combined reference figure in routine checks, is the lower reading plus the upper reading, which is 62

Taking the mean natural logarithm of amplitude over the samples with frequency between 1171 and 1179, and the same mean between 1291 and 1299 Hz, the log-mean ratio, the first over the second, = 1.01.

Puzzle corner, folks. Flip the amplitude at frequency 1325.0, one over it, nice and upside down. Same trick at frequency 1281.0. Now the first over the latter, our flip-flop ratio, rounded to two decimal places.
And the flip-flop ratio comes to 0.97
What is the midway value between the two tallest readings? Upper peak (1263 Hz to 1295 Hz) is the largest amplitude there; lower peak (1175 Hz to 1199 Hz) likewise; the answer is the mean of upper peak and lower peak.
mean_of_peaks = 30.6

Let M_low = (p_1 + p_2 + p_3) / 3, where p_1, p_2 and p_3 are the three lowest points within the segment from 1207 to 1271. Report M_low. 17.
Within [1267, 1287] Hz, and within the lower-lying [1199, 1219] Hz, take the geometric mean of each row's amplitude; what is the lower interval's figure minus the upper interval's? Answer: -10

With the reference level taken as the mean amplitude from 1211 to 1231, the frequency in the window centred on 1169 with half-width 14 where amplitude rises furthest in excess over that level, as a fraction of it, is 1173.0 Hz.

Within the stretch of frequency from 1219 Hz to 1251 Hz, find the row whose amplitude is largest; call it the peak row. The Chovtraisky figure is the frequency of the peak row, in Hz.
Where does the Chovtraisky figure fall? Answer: 1249.0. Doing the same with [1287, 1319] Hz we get 1309.0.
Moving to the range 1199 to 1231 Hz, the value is 1229.0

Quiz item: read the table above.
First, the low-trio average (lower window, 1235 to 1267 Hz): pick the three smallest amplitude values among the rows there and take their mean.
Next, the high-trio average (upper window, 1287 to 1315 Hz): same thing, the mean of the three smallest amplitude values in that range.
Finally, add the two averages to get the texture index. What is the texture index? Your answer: 60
